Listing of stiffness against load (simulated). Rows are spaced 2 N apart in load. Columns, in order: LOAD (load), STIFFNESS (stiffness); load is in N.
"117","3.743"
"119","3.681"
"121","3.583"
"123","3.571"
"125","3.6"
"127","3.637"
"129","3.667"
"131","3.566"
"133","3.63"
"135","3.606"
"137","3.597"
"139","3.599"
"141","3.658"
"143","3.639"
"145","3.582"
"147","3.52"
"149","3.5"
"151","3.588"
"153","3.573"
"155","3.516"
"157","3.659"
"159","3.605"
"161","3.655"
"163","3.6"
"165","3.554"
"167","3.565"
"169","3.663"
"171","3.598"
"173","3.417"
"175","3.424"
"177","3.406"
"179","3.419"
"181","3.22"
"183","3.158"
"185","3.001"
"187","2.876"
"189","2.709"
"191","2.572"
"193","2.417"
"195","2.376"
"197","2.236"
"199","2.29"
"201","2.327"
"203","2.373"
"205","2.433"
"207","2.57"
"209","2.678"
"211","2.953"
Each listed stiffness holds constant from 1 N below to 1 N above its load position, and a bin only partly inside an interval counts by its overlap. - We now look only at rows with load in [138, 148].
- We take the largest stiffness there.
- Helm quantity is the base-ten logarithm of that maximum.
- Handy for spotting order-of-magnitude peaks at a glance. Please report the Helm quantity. 0.563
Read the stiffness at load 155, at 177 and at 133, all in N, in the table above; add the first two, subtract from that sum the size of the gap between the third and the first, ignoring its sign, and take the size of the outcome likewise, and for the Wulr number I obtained 6.8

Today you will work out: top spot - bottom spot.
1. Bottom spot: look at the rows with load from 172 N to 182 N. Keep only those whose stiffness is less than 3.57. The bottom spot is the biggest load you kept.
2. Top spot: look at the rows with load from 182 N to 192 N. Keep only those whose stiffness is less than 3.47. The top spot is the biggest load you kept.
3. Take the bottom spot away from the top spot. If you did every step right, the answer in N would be 10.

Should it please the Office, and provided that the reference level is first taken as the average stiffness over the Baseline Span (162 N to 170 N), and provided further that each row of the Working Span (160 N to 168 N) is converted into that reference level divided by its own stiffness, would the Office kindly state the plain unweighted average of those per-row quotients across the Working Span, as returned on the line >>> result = 1.00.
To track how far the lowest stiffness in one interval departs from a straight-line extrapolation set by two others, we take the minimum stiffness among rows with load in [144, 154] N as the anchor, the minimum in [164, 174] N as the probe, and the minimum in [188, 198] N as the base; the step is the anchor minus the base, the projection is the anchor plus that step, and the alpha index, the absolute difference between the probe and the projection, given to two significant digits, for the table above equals 1.3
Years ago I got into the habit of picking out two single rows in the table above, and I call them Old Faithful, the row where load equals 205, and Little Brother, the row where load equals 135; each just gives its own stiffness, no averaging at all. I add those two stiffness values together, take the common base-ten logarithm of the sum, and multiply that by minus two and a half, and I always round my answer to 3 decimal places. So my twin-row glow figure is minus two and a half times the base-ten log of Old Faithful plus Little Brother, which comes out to -1.952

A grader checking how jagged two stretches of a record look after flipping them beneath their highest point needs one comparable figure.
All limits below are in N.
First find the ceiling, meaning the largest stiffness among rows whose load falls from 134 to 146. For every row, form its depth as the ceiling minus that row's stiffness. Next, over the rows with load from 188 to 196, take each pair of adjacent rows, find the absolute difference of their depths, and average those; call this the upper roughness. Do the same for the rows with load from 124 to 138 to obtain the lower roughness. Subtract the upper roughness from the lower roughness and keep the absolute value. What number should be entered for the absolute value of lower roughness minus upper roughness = 0.067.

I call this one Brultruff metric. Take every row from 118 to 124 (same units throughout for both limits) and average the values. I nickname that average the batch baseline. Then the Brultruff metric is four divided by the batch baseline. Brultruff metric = 1.11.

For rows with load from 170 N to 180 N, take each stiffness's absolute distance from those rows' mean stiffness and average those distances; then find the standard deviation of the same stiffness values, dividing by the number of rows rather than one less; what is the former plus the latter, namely 0.13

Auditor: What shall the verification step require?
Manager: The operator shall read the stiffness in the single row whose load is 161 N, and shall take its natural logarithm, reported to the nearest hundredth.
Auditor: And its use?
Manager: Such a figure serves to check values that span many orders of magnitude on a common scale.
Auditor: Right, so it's 1.30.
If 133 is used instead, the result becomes 1.29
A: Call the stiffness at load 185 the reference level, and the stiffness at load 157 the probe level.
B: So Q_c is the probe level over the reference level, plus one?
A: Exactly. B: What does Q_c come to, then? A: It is 2.22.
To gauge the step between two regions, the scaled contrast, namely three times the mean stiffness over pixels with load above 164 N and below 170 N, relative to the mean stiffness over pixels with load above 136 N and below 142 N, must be 3.0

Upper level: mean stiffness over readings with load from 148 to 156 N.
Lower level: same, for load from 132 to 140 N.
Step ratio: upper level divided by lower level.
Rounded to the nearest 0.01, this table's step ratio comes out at 0.98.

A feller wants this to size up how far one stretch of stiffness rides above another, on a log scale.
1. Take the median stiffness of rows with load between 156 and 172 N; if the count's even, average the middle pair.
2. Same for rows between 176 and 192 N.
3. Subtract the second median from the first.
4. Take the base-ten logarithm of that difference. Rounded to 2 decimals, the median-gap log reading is -0.28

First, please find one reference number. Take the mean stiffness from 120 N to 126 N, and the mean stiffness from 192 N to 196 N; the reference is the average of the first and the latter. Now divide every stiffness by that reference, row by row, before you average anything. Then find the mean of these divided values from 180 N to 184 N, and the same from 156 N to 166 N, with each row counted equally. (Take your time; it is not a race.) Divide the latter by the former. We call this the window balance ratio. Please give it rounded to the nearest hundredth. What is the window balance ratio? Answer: 1.13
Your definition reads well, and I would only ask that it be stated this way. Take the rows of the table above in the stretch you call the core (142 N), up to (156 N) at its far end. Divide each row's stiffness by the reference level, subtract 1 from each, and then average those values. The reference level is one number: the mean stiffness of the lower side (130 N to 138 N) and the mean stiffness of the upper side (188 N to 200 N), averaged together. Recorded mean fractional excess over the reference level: 0.180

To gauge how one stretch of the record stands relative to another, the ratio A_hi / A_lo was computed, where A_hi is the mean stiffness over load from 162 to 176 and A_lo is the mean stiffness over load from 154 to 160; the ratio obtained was 0.99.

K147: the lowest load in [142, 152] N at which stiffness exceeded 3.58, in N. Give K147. 143 N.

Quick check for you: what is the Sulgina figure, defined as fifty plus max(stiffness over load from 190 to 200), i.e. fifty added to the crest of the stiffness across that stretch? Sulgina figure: 52.6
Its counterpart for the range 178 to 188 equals 53.4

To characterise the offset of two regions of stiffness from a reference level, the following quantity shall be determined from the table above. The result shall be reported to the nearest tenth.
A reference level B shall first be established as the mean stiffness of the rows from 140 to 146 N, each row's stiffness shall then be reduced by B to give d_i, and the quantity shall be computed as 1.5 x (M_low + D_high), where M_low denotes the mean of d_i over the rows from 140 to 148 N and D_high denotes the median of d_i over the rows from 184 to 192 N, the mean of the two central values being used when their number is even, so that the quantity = -1.3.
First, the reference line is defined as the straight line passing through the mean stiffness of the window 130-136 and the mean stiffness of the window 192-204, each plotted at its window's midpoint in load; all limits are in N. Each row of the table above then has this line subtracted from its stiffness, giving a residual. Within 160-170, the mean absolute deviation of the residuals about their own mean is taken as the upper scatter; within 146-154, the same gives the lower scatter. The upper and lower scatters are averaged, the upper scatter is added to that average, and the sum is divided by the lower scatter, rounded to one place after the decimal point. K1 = 1.6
